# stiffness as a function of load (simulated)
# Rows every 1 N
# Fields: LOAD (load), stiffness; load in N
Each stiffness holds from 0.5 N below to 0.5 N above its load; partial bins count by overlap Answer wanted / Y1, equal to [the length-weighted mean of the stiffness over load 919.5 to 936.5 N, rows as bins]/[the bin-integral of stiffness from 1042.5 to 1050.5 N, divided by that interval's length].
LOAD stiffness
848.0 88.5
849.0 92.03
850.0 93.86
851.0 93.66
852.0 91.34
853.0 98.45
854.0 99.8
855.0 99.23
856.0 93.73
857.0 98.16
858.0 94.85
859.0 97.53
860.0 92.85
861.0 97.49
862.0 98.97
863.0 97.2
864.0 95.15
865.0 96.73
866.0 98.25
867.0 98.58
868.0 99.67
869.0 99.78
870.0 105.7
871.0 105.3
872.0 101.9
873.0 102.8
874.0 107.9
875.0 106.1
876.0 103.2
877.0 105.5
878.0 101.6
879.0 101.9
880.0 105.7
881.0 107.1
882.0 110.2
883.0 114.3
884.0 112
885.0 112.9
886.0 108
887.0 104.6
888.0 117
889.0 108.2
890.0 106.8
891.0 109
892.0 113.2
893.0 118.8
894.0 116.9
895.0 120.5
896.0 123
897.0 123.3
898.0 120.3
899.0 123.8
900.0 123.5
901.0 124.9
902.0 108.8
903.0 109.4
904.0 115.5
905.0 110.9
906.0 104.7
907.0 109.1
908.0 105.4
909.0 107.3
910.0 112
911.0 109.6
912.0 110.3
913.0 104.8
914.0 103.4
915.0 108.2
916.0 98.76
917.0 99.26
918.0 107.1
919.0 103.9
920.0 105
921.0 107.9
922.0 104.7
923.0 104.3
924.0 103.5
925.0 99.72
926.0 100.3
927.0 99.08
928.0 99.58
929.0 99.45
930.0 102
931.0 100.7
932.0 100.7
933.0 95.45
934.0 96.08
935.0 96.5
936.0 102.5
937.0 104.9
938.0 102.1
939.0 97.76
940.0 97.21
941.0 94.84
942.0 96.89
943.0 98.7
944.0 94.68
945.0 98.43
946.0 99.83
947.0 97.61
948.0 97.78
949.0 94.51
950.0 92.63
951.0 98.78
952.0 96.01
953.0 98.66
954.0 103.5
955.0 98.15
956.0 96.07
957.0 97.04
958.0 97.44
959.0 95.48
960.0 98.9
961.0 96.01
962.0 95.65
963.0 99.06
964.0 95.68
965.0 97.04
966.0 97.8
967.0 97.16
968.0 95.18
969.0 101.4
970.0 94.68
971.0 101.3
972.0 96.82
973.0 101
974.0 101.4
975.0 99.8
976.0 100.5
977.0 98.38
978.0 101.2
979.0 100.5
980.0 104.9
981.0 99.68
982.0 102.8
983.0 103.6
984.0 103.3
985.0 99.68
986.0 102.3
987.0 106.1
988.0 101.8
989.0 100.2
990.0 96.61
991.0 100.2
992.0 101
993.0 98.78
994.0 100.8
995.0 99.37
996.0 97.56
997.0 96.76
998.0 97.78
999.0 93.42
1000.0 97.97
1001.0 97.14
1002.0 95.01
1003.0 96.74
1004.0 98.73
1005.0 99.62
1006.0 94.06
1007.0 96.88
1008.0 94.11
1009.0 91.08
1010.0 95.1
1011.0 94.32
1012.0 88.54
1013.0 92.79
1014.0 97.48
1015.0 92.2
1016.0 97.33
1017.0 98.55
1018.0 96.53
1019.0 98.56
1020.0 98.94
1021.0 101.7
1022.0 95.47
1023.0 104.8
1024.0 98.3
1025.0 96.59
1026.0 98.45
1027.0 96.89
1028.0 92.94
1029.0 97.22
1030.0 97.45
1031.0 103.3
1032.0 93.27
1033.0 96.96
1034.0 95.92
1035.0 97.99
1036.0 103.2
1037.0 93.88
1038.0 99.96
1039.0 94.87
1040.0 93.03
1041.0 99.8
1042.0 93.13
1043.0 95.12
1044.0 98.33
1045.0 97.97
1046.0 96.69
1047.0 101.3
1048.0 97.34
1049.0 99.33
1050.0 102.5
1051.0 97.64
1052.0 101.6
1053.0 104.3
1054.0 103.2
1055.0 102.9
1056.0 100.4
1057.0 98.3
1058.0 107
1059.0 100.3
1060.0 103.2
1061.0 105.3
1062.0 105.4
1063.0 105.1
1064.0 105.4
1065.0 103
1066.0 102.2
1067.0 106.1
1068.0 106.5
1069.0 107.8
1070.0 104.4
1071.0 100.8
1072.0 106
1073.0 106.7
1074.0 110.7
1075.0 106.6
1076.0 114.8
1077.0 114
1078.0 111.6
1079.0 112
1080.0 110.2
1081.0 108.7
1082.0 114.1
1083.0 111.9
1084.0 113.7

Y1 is 1.02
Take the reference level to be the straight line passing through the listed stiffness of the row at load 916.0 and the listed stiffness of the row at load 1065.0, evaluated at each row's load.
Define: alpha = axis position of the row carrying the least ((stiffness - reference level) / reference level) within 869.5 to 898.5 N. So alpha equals 878.0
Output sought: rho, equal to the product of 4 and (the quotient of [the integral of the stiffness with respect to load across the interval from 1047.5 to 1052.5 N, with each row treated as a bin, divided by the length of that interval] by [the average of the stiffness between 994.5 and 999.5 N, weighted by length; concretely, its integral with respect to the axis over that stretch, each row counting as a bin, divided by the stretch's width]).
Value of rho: 4.11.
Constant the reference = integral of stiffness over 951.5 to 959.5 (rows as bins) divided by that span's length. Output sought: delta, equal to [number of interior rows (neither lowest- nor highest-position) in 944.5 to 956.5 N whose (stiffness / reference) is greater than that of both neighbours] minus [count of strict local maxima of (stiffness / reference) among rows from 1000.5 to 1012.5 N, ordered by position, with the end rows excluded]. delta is 1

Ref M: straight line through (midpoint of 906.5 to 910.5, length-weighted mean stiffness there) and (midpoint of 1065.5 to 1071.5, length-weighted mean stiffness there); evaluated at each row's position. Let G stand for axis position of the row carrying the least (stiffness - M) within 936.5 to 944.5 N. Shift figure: 944.0 N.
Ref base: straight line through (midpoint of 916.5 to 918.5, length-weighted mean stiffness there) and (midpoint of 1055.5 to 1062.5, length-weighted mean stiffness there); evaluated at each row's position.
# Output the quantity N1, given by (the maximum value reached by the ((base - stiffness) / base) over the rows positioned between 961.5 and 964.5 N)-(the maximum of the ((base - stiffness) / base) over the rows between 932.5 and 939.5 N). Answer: -0.003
